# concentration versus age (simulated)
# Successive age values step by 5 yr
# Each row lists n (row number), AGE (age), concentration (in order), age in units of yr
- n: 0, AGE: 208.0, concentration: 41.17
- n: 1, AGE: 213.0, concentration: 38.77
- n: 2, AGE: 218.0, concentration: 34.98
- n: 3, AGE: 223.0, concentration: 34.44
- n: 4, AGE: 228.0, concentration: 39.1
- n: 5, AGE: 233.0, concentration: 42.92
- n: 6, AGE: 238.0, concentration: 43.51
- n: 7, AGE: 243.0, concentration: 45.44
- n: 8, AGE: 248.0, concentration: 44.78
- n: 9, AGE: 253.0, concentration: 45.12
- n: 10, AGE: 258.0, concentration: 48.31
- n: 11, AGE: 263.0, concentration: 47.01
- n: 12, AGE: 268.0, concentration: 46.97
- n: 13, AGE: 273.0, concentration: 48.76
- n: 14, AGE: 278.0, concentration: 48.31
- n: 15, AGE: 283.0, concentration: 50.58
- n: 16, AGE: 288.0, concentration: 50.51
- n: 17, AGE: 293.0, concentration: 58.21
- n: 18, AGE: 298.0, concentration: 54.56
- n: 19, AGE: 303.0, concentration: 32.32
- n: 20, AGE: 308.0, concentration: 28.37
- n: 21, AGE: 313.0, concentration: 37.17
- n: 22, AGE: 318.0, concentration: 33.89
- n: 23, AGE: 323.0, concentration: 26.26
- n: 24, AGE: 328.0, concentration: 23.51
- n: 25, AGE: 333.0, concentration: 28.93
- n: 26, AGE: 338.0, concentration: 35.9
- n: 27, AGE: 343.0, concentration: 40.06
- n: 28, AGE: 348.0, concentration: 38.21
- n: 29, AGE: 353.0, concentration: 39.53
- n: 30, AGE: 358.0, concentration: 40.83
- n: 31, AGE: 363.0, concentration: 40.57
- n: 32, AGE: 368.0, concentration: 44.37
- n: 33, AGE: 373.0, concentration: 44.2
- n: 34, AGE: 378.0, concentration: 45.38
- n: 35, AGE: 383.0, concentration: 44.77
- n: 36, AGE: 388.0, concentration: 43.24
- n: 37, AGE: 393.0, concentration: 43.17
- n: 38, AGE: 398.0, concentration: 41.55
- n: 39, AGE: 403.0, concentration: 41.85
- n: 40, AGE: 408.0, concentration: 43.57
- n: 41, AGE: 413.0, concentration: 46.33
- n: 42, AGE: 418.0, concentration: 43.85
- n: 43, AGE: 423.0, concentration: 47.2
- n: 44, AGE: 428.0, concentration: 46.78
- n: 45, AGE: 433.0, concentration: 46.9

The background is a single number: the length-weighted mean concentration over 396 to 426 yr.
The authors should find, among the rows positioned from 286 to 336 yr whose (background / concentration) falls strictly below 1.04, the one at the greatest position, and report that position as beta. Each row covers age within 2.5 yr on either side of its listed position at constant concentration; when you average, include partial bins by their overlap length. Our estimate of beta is 298.0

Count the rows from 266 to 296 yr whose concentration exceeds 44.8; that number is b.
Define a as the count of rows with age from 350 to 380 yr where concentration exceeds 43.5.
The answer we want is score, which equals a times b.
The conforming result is 18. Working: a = 3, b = 6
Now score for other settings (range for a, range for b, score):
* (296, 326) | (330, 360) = 0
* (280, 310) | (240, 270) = 20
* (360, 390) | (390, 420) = 4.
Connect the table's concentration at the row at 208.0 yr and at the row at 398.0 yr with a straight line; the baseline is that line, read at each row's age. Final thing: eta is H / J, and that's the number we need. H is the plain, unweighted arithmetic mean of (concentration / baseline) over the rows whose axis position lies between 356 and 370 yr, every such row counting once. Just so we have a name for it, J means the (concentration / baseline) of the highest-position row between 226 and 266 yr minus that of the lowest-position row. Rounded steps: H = 1.01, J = 0.19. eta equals 5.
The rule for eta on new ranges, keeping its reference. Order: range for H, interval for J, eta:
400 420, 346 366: 19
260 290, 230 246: 19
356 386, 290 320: -2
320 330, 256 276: 60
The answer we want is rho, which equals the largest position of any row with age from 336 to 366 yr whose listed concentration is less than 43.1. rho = 363.0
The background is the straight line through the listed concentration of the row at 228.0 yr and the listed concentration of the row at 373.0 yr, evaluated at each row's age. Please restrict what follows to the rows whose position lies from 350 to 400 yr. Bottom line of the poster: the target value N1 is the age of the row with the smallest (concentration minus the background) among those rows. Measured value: 353.0 yr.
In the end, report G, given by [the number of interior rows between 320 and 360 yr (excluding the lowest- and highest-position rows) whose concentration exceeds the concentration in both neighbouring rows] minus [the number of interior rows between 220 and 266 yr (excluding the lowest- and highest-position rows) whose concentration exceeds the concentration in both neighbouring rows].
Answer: -1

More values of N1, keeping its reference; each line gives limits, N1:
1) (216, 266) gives 223.0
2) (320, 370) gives 328.0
